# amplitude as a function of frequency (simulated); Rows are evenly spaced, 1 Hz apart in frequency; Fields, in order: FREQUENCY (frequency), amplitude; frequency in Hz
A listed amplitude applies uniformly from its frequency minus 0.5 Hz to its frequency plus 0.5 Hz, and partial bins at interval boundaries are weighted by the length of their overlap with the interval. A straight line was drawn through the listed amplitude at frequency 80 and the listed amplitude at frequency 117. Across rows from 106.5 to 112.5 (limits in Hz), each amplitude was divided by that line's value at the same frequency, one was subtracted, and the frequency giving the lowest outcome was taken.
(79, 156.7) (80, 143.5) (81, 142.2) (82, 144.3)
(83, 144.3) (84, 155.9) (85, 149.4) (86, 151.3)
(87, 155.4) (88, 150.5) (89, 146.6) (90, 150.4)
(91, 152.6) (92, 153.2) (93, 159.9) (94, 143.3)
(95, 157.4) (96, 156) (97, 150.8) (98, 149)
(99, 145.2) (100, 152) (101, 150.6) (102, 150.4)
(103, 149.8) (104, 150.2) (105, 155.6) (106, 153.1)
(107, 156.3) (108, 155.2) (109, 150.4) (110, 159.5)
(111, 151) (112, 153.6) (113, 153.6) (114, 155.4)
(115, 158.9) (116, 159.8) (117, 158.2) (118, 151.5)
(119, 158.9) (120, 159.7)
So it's 111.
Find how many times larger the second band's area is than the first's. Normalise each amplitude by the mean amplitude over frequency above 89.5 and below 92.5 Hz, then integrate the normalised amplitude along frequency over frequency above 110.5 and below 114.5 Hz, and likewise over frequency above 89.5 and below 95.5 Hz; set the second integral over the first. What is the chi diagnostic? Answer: 1.49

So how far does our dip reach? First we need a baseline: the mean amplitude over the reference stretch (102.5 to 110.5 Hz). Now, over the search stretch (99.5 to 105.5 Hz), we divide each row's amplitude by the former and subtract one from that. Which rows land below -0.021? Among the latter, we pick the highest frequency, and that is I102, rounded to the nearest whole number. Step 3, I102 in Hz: 104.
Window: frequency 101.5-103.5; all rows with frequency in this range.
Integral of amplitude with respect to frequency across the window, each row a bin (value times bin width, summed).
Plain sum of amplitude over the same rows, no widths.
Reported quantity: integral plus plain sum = 600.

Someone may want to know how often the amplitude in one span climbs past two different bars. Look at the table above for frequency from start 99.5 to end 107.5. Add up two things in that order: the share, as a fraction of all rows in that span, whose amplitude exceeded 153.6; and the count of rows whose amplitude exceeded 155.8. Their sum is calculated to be 1.25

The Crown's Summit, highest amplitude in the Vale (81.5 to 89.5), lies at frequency 84 Hz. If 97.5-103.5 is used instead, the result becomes 100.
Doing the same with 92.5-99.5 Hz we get 93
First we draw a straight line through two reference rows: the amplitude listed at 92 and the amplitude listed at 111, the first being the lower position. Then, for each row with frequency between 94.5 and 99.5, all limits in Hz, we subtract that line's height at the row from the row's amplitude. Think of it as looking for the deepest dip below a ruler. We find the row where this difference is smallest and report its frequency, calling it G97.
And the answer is 99 Hz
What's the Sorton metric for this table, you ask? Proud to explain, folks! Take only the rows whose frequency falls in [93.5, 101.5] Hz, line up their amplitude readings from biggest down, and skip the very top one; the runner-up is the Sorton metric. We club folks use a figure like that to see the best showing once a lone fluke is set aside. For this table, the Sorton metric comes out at 156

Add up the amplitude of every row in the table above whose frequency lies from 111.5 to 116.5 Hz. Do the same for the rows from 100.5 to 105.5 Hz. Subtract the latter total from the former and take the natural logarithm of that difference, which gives 3.2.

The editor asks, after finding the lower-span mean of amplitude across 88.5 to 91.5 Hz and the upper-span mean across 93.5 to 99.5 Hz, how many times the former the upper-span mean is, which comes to 1.00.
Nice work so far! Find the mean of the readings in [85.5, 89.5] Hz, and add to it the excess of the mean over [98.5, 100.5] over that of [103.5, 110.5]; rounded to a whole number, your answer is 145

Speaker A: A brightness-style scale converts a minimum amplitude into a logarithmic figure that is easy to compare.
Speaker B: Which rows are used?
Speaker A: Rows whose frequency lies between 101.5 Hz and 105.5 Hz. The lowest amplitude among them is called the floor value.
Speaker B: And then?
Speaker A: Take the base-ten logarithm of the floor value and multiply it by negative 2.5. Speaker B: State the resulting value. -5.44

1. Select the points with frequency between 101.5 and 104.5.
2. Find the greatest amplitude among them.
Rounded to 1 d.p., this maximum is 150.4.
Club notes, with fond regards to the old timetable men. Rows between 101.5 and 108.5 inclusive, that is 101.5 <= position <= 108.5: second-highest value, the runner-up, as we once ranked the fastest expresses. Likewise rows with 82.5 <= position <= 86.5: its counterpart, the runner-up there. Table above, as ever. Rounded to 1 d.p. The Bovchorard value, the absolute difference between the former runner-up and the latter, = 4.3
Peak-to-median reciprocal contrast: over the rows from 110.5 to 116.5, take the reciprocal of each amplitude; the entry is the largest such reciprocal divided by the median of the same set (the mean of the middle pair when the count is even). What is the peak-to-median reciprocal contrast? 1.02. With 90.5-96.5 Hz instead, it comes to 1.08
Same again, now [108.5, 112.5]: 1.01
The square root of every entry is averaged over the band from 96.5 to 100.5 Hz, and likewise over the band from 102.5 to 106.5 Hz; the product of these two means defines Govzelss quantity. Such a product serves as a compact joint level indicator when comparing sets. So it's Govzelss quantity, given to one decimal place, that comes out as 150.7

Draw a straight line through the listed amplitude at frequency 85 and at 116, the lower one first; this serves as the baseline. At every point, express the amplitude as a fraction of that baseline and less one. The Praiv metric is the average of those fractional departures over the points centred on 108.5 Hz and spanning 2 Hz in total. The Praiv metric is -0.028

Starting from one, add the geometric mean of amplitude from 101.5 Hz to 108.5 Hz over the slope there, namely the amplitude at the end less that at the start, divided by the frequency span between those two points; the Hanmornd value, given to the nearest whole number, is 192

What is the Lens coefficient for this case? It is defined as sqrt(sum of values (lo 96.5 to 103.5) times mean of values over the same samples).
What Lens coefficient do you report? 396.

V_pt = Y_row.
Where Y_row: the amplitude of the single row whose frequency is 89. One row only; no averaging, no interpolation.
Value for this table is 146.6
